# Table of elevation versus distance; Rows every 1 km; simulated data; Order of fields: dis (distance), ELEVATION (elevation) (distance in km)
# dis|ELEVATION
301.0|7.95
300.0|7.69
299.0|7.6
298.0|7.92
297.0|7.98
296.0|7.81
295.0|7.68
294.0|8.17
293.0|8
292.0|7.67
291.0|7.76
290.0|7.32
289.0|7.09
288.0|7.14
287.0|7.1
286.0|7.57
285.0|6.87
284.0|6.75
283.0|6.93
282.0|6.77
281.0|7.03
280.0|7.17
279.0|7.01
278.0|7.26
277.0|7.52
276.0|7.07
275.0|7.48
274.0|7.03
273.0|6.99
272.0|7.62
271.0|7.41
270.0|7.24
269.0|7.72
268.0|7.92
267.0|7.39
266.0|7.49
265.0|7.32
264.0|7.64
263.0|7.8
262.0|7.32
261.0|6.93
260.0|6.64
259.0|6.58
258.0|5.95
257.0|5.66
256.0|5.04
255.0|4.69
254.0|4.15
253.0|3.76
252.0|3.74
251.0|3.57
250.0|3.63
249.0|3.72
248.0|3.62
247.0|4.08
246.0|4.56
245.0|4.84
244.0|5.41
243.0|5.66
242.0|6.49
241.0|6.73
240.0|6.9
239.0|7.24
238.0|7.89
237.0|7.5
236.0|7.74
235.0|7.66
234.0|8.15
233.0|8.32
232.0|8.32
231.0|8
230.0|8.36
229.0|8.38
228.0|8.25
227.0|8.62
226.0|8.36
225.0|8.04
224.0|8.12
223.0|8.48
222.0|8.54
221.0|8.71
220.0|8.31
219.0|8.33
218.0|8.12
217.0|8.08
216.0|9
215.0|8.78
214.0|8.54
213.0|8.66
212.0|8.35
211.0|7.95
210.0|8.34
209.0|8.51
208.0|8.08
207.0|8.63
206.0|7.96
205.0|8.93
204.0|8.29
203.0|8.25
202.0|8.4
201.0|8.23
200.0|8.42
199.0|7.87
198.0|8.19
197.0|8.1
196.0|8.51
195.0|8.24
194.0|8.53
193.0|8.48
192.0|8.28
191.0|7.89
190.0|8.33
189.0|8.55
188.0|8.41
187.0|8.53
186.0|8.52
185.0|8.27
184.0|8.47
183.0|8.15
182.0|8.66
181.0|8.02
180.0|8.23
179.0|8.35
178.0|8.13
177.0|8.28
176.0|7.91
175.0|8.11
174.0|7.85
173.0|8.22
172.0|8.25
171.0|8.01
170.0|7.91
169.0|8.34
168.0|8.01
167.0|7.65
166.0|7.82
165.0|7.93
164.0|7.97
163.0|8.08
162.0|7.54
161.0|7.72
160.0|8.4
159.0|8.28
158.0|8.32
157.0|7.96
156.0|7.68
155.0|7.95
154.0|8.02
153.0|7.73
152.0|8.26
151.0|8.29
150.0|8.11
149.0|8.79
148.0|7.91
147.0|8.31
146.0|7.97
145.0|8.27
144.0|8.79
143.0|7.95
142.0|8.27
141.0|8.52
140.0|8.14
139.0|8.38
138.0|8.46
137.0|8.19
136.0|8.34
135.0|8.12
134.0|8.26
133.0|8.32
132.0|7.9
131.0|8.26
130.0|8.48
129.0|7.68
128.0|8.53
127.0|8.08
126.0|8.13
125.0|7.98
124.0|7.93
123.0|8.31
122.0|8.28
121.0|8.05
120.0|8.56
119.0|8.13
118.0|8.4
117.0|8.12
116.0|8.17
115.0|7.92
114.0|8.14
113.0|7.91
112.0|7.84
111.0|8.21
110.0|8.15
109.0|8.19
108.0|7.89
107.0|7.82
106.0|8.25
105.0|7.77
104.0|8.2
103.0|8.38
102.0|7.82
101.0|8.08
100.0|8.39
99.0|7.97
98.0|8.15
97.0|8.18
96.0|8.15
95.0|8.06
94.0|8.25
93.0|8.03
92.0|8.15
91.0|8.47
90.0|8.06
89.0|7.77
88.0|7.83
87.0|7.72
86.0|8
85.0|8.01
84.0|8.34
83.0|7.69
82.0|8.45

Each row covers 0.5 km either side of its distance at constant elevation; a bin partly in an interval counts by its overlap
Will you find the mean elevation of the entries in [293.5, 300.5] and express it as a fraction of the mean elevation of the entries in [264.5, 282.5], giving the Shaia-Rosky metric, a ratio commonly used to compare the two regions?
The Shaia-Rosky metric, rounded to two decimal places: 1.07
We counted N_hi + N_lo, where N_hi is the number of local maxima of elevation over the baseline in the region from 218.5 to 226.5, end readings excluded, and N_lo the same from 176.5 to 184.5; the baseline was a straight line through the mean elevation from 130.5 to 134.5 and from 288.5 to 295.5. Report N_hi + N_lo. 3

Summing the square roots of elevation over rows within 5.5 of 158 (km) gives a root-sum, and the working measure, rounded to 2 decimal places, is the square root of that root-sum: 5.57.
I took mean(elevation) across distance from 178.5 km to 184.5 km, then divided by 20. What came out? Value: 0.416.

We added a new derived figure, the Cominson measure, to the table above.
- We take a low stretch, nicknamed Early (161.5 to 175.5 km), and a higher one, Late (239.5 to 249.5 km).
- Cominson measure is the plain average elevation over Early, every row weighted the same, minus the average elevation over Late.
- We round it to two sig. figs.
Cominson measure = 2.8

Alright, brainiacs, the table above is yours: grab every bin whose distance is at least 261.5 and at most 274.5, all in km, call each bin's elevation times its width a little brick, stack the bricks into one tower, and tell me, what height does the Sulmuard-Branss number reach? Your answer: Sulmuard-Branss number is 97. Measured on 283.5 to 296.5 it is 97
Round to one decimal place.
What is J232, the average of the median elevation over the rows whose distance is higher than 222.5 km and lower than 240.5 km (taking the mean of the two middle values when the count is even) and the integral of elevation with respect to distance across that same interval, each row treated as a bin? 76.2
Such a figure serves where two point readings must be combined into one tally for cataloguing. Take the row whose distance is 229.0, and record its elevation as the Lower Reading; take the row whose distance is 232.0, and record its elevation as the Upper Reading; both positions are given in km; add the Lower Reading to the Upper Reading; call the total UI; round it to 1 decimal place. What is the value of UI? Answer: 16.7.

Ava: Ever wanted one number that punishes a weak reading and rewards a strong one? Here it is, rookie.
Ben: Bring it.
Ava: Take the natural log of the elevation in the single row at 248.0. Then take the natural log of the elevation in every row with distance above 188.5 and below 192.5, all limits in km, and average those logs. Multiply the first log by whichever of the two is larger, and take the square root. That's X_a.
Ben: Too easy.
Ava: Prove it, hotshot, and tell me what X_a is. 1.65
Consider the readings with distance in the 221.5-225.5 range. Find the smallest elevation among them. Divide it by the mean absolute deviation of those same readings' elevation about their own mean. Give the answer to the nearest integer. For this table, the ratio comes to 37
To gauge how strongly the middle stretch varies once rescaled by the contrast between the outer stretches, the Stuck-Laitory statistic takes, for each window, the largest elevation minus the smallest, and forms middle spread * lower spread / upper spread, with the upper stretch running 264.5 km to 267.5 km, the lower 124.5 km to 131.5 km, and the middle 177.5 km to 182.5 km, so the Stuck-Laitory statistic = 3.2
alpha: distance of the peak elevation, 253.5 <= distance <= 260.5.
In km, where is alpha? 260.0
